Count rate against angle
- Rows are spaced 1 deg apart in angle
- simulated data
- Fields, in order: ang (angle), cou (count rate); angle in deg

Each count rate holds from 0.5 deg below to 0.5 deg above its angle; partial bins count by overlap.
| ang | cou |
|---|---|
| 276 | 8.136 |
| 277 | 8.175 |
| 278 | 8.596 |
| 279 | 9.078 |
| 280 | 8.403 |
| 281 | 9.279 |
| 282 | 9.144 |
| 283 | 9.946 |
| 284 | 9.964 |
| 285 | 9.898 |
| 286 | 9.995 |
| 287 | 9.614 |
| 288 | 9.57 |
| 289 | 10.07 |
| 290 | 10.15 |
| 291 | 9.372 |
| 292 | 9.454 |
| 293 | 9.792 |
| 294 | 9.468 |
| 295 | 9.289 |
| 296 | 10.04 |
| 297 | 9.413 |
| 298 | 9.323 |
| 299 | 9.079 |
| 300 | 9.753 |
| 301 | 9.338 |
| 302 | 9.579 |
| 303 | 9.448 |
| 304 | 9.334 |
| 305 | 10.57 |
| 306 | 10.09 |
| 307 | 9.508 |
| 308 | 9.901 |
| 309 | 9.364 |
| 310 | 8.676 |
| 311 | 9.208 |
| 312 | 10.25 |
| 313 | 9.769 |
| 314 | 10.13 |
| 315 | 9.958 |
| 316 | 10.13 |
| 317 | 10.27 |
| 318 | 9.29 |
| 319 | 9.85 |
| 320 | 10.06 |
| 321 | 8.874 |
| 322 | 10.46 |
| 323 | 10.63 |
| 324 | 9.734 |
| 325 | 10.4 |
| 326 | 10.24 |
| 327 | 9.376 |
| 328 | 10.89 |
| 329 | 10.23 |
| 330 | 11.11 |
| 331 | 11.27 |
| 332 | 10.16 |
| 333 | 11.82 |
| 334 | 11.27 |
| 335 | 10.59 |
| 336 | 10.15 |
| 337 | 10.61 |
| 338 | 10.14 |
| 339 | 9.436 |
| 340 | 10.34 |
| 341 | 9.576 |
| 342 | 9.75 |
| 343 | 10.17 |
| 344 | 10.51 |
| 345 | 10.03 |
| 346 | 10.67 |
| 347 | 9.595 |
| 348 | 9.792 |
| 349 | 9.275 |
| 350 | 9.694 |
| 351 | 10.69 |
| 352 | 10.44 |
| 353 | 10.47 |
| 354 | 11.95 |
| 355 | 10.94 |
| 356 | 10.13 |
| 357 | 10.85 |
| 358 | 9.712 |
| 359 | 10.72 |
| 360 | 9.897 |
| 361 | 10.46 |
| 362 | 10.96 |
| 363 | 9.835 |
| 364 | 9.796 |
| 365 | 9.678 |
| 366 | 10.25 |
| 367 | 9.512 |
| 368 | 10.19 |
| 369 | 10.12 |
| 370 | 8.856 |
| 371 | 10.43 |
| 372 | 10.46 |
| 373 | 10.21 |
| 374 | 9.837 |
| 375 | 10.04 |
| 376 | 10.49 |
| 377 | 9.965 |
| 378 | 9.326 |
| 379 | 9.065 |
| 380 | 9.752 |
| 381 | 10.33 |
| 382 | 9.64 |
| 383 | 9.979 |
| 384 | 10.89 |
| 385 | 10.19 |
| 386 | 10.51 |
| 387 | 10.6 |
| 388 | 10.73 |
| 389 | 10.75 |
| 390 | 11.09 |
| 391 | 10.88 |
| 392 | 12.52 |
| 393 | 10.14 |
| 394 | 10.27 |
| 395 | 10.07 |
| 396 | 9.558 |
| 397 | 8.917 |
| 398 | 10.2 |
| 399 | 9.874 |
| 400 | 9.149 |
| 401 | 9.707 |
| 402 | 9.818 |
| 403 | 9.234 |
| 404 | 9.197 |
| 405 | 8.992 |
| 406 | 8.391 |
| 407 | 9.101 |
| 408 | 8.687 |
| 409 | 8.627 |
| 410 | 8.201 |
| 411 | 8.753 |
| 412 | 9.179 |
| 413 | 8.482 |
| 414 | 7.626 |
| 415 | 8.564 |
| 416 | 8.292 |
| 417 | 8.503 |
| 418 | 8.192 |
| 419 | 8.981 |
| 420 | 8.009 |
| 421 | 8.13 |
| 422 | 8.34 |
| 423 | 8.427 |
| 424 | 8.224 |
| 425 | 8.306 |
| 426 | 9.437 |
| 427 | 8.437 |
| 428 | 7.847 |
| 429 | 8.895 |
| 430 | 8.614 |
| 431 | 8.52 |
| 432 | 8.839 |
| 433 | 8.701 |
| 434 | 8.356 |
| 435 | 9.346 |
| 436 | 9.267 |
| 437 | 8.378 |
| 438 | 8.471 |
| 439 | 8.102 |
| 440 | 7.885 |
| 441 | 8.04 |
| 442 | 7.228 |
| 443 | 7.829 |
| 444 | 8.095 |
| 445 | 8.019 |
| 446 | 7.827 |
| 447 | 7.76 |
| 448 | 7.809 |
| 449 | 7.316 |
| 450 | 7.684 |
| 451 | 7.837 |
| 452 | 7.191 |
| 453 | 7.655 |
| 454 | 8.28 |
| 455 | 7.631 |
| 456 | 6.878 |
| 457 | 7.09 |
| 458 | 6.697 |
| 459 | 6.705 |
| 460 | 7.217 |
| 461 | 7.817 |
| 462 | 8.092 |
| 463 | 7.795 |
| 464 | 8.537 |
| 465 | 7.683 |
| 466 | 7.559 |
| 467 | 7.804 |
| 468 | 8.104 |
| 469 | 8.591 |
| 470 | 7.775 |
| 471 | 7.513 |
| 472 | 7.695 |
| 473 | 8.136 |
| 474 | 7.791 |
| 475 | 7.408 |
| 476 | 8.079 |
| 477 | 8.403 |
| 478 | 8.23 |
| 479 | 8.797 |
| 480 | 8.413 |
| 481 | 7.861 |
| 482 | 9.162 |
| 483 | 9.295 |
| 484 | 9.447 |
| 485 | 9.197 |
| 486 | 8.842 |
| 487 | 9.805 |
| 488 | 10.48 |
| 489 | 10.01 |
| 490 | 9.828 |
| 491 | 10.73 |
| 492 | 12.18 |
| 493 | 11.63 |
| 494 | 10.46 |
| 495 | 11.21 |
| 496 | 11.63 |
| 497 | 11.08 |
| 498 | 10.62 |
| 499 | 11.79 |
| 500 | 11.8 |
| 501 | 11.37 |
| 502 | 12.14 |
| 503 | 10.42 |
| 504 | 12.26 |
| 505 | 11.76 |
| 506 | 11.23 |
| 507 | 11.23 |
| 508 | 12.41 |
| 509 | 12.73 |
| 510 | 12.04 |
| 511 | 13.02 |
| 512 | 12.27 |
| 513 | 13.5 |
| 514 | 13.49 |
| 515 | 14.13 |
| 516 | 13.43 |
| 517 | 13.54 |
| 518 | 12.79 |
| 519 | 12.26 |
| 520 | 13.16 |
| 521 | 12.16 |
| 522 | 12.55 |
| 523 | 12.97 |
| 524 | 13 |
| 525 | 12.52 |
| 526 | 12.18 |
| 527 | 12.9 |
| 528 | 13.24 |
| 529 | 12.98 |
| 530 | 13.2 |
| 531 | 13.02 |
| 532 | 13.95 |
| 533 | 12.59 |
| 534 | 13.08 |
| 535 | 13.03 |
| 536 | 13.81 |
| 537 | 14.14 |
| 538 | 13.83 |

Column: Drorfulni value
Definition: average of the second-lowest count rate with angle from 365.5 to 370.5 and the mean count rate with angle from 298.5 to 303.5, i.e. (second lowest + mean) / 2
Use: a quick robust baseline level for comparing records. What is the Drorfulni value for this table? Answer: 9.5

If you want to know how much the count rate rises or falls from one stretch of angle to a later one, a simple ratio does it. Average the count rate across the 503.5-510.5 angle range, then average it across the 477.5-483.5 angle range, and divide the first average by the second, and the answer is 1.39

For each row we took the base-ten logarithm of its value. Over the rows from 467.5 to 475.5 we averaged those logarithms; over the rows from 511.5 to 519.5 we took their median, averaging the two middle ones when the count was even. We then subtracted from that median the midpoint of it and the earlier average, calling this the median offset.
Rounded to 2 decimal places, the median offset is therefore 0.12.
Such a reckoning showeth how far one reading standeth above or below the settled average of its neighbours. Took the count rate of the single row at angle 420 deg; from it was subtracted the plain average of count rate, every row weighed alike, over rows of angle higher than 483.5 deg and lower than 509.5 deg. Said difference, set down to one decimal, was -3.0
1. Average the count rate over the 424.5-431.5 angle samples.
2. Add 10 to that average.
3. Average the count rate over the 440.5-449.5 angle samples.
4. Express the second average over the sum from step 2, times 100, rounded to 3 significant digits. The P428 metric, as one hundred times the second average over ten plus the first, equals 41.8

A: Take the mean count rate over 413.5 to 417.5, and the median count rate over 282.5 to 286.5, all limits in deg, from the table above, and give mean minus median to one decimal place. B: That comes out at -1.7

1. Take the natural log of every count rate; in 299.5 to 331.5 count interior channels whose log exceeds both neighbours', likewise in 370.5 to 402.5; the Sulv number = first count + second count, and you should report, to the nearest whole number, 18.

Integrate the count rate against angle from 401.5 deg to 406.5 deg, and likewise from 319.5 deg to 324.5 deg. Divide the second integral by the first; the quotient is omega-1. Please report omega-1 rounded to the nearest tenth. 1.1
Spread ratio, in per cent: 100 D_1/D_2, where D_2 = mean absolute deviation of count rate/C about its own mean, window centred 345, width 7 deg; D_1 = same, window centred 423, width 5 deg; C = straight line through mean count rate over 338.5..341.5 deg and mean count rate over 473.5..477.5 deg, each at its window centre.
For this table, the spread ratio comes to 33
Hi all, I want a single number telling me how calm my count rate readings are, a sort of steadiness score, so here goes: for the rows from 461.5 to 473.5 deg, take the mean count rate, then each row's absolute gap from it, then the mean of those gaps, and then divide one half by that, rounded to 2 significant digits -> 1.7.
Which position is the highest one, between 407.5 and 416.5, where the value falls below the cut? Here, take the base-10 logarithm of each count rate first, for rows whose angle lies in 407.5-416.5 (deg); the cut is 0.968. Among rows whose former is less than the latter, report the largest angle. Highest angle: 416 deg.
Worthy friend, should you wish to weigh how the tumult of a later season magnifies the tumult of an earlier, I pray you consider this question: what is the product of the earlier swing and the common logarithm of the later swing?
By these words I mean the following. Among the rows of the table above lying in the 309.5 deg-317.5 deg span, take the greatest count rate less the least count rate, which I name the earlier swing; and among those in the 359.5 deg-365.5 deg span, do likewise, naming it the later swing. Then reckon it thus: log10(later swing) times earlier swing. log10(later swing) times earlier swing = 0.17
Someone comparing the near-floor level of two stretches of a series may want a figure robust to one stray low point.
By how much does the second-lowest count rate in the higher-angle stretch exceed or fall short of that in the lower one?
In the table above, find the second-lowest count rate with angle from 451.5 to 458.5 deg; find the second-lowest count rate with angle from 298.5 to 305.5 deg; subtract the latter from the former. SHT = -2.5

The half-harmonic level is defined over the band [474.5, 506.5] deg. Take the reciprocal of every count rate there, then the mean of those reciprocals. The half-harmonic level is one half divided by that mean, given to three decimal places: 4.984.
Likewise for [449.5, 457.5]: 3.753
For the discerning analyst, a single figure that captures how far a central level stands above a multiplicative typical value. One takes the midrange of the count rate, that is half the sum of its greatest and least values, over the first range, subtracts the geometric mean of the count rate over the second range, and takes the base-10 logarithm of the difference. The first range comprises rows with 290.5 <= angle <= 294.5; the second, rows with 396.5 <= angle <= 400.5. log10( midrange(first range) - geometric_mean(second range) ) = -1.2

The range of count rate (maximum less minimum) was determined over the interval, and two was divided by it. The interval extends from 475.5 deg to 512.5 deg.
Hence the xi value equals 0.39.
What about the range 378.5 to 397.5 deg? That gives 0.56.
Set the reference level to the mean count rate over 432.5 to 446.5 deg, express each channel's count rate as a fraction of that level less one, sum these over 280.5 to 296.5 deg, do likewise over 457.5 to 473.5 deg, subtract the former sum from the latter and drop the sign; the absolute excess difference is 3.8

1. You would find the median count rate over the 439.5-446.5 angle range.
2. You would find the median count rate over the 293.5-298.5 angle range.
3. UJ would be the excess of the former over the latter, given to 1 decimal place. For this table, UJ -1.5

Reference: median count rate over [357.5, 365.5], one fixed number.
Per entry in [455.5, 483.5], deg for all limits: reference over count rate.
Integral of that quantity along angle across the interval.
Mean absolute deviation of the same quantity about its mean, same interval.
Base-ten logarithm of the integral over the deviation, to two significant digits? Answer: 2.6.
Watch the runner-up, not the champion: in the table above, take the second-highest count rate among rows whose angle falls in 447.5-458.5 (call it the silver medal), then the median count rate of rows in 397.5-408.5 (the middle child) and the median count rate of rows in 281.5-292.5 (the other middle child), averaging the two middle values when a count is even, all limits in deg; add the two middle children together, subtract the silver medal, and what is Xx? 11.3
